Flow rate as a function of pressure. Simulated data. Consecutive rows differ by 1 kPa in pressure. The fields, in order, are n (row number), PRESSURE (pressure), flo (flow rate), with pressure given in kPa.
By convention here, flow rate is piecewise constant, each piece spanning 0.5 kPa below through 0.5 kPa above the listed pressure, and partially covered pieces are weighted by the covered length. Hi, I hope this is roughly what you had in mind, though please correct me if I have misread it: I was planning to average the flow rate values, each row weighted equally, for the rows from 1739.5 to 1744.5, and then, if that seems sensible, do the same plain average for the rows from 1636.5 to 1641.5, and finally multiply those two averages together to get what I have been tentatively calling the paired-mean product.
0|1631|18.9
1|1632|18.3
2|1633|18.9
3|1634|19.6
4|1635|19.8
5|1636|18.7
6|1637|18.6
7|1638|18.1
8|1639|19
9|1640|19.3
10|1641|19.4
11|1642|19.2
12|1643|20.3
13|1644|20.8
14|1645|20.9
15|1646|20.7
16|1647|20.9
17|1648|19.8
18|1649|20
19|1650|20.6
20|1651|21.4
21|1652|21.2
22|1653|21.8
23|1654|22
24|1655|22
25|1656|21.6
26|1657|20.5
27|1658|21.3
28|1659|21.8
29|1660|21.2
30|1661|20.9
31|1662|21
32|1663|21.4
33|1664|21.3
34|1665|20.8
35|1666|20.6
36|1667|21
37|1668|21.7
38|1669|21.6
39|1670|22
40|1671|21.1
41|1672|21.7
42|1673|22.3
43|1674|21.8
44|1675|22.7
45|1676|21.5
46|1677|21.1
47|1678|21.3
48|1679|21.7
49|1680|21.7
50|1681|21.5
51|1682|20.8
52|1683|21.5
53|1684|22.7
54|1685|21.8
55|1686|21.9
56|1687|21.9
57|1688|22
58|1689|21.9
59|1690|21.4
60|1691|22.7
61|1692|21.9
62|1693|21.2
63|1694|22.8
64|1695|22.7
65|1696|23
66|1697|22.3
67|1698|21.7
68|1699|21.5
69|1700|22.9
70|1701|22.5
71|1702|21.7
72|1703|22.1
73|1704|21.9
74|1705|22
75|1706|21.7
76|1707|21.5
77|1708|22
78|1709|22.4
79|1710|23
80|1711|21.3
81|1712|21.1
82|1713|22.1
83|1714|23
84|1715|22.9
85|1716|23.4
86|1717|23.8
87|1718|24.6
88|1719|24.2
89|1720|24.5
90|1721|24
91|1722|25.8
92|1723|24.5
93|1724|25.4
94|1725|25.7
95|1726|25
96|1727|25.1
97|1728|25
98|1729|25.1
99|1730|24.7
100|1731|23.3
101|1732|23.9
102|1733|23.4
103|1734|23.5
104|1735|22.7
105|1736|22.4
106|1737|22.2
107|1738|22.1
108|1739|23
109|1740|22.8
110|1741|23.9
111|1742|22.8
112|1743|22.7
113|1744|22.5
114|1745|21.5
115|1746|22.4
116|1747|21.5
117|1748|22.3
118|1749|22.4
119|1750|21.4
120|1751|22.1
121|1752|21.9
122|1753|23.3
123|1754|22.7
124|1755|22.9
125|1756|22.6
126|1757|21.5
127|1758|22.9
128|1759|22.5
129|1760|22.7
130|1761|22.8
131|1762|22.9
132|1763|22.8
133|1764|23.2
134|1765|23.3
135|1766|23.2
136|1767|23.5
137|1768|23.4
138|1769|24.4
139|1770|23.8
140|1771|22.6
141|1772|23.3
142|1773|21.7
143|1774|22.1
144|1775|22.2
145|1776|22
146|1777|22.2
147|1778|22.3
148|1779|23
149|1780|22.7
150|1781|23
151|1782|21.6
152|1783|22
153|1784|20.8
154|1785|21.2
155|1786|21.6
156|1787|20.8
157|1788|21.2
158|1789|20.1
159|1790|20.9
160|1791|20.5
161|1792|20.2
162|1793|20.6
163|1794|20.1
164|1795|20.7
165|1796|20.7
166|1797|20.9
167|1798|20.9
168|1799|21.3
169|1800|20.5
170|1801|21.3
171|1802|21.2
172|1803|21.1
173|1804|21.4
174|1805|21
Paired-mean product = 433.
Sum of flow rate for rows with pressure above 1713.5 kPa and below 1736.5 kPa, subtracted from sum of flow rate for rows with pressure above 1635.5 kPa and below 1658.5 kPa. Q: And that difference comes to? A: -88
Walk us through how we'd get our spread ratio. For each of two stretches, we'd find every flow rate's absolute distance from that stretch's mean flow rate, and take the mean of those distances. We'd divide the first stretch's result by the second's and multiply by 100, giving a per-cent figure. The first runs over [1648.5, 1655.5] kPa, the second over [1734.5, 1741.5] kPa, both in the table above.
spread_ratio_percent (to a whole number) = 136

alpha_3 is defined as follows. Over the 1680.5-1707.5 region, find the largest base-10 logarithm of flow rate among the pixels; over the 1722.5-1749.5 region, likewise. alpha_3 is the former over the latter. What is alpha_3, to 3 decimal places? 0.966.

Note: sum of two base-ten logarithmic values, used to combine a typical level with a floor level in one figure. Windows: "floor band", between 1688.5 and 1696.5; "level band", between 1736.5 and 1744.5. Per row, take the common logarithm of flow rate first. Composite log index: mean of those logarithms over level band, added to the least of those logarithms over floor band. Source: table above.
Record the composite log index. 2.68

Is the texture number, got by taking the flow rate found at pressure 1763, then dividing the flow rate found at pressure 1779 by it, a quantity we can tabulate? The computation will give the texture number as 1.01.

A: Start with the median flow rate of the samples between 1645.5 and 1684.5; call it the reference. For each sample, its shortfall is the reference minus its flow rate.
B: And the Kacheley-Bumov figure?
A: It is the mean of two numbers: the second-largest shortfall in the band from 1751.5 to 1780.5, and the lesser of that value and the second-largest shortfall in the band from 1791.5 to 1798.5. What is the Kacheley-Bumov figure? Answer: -0.3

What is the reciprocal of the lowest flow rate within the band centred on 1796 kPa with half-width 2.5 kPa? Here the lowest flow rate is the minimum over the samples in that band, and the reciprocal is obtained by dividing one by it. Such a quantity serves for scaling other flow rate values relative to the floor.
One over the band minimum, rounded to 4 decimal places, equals 0.0498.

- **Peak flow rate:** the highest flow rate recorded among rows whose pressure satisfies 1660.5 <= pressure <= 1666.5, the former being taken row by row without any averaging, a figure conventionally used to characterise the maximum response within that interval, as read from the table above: 21.4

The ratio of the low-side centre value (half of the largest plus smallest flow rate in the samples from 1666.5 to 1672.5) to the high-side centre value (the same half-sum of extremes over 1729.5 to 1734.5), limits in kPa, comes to 0.90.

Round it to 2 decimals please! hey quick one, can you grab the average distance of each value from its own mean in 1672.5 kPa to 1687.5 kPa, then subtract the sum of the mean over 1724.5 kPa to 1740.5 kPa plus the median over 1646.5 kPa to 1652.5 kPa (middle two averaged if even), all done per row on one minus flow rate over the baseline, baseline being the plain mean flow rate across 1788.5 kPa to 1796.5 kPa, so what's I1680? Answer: 0.19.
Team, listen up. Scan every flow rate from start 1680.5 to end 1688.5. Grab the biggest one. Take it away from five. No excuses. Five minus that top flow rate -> -17.7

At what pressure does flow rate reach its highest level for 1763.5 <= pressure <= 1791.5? 1769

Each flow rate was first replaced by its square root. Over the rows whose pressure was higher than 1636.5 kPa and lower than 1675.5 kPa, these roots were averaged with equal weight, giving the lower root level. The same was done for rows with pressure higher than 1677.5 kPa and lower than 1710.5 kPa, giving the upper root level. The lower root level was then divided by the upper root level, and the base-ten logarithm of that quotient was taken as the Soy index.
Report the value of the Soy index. -0.011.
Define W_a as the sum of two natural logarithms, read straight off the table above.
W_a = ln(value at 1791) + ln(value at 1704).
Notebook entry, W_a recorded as 6.11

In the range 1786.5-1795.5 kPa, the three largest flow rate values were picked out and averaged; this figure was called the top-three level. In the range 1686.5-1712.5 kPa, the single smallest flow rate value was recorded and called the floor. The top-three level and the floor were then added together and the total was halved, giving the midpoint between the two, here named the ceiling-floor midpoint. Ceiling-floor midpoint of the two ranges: 21.0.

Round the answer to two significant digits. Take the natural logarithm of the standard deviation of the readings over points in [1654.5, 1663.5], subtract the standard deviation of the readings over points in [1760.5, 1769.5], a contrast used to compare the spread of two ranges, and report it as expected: -1.3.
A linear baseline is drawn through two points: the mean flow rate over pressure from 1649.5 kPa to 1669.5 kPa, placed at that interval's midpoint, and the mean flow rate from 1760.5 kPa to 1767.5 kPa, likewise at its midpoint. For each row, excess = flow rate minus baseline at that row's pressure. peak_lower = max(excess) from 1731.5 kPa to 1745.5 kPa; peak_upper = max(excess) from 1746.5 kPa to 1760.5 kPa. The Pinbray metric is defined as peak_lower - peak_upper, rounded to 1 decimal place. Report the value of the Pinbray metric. 1.0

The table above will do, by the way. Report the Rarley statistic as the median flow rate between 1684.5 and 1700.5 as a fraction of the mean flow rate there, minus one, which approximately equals -0.009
